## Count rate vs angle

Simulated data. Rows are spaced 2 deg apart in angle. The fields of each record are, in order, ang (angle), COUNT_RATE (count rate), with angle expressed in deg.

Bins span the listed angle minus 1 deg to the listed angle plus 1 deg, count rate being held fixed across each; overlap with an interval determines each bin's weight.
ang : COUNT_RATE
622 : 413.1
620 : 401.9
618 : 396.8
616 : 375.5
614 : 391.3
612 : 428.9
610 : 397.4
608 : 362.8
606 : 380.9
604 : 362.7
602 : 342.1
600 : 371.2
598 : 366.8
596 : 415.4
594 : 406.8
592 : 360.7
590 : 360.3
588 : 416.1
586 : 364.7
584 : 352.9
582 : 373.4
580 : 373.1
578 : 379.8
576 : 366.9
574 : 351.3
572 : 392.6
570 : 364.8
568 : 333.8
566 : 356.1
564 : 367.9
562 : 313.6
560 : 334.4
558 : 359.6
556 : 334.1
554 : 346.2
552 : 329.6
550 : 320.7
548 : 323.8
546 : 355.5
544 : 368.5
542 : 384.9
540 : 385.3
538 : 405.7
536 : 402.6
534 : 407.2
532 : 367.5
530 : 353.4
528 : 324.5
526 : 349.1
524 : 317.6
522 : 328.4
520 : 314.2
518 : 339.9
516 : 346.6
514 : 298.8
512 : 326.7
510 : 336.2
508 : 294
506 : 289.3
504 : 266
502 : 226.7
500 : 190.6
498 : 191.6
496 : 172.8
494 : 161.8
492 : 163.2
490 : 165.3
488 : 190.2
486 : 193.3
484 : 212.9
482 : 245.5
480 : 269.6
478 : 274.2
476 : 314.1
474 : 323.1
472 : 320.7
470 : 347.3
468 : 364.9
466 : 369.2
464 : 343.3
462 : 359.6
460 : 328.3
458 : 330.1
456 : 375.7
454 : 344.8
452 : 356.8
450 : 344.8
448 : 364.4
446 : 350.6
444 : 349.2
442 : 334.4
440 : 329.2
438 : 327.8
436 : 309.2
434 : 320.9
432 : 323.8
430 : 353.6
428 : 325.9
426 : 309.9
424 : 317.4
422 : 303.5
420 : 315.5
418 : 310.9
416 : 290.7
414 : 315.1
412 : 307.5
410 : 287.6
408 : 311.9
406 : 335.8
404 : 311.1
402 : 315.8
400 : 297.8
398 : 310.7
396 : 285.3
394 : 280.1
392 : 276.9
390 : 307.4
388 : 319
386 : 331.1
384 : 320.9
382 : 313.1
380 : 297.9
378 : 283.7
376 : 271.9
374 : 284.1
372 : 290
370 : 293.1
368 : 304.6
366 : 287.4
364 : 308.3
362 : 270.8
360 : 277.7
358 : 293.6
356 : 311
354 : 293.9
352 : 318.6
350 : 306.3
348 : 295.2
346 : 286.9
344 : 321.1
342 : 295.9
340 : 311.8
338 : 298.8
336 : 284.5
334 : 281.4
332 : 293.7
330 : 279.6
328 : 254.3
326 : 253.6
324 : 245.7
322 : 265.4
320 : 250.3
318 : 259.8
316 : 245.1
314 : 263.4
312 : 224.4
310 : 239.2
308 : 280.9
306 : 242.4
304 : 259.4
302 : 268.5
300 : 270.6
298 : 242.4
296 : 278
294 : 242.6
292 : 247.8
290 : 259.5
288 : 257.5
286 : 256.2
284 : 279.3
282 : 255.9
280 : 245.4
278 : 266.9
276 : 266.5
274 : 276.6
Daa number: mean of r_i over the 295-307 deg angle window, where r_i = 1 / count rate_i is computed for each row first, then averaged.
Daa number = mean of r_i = 0.0039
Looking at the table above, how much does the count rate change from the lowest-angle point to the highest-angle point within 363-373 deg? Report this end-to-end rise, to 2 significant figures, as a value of -18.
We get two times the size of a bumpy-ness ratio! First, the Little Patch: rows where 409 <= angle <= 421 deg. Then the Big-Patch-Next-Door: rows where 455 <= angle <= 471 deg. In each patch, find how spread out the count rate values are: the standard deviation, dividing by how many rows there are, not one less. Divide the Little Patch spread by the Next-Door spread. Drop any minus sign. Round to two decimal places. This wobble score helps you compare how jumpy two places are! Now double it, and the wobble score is 1.35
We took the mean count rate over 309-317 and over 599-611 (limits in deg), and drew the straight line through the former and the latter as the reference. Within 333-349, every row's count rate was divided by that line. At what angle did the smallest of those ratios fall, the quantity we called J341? 346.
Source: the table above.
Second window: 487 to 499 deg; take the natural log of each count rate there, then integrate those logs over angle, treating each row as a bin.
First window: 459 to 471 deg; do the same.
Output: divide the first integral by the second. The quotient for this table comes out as 1.14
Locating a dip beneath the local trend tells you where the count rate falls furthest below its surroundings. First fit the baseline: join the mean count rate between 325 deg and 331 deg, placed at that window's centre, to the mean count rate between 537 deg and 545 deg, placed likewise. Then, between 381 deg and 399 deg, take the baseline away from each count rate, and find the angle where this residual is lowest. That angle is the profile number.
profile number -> 392 deg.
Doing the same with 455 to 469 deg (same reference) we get 460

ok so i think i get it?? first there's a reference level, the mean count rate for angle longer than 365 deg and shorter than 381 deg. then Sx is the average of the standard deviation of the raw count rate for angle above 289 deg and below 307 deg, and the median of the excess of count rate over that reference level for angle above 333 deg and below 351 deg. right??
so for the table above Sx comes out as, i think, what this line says 10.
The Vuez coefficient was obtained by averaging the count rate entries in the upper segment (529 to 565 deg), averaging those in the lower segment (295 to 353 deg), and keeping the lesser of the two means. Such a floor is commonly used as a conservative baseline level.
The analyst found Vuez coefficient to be 273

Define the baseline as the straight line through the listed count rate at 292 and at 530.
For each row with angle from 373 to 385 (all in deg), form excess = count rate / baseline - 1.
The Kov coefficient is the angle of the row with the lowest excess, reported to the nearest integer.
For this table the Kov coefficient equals 376 deg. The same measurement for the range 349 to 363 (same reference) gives 362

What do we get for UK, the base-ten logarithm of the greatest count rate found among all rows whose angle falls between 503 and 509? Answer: 2.47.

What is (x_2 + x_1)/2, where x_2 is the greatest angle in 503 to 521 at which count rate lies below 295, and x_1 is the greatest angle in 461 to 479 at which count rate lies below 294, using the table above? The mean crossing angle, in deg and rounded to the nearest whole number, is 493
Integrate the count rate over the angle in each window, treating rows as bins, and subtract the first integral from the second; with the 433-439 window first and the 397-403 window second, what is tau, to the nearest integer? -67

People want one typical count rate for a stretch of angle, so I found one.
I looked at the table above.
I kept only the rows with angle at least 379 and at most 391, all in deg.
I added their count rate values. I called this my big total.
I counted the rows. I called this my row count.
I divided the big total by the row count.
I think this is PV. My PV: 315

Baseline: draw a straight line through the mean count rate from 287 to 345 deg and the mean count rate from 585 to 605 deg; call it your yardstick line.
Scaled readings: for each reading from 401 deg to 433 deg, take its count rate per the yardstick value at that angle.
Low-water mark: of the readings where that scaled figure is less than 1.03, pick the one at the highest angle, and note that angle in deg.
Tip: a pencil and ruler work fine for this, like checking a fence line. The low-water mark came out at 426 deg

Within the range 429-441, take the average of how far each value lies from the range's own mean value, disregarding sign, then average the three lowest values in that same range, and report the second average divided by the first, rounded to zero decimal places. 34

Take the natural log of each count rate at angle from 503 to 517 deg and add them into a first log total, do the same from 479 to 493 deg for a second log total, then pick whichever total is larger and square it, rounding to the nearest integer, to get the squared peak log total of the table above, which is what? 1607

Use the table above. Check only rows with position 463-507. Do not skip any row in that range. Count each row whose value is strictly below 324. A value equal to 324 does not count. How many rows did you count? 18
